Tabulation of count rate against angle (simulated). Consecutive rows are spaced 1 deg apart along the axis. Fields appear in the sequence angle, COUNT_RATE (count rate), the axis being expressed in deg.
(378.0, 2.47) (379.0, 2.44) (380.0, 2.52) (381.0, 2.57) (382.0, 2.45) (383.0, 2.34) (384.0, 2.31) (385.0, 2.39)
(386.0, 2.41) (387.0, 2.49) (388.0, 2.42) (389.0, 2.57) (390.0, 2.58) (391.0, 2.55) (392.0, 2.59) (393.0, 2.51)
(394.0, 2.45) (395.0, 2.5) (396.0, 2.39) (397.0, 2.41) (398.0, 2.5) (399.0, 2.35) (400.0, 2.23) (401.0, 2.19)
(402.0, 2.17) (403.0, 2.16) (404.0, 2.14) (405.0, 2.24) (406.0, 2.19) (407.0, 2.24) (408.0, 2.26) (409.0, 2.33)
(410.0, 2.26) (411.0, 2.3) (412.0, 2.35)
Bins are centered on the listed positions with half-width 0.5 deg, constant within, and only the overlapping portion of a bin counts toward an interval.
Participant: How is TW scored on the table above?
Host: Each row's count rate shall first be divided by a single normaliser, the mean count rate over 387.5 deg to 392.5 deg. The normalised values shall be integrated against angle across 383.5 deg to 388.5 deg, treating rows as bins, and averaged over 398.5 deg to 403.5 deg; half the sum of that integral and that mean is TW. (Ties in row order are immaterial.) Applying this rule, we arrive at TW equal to 2.80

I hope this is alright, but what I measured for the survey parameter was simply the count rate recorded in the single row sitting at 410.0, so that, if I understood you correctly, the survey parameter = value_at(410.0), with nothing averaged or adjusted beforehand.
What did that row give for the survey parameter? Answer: 2.26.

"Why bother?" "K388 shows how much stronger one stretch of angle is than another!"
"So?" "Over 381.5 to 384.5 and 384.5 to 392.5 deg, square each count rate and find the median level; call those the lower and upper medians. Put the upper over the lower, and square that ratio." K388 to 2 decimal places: 1.35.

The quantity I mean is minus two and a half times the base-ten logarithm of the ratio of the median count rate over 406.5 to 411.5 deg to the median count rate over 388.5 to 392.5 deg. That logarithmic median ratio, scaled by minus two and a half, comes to 0.142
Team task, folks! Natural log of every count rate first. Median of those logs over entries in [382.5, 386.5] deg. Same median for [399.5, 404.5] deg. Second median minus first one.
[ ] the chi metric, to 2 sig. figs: -0.086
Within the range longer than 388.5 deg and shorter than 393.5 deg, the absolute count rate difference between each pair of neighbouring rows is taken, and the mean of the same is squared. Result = 0.0016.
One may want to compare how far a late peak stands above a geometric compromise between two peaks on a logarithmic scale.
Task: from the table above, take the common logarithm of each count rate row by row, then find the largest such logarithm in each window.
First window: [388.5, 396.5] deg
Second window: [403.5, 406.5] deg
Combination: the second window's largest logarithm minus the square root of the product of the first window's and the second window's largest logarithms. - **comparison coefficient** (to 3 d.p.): -0.030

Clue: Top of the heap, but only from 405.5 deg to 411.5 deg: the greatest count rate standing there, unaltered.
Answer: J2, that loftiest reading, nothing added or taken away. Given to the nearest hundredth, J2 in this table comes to 2.33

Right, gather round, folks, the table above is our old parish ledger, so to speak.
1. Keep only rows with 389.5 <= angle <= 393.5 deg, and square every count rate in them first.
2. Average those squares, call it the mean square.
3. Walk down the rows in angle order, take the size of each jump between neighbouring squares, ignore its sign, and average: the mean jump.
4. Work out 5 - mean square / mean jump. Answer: -21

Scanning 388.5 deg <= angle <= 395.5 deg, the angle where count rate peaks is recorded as 392.0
